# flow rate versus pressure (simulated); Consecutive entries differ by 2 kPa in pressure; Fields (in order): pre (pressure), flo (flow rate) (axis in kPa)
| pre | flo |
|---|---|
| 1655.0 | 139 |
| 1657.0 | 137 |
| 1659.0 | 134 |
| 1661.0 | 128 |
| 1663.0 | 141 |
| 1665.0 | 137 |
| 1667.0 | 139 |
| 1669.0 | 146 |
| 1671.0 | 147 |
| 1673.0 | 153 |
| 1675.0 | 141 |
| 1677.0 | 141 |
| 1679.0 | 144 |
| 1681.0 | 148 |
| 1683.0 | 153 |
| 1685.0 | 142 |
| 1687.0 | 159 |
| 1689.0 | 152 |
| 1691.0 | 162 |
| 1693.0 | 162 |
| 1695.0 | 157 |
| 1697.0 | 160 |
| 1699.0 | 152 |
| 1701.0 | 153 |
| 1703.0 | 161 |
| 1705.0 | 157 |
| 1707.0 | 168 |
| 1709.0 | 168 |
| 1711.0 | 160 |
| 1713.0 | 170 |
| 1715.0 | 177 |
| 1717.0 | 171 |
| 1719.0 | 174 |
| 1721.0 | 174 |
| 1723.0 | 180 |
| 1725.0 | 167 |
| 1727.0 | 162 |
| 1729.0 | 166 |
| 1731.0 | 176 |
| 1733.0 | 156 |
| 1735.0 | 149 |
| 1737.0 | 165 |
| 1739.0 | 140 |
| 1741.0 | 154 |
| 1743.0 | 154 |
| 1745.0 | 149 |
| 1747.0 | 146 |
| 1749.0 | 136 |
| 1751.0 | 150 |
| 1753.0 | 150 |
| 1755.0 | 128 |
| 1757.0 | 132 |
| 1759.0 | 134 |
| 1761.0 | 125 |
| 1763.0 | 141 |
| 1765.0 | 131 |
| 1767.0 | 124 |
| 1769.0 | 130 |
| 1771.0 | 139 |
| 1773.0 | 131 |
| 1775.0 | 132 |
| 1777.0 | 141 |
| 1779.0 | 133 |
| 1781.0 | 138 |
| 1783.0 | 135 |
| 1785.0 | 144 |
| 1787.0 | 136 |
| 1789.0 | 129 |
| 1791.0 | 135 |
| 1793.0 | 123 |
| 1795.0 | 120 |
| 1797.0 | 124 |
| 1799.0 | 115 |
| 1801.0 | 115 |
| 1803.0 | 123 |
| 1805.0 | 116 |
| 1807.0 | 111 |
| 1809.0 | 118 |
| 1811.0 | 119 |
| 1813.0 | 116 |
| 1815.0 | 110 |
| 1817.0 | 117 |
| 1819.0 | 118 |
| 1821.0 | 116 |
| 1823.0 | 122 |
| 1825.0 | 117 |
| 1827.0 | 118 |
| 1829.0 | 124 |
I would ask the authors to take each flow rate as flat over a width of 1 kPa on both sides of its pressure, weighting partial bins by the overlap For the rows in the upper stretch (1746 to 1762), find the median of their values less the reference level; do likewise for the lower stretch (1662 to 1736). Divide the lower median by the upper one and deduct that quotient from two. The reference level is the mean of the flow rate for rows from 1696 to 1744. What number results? 1.78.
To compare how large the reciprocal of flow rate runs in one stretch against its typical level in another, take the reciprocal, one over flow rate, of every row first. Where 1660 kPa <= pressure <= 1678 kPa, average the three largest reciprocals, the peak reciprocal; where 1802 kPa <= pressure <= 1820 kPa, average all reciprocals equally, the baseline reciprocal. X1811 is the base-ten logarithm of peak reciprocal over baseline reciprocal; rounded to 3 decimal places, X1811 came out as -0.063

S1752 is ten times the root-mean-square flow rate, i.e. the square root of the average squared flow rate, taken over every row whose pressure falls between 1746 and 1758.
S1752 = 1406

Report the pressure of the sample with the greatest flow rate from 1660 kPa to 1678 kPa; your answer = 1673.0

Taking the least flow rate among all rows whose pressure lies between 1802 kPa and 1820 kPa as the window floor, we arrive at 110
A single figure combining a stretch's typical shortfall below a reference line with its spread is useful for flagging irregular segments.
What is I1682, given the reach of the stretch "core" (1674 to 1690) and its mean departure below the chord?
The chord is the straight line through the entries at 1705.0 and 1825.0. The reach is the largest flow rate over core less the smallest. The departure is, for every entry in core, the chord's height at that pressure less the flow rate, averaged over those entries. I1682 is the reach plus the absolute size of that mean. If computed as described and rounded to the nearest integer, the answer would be 35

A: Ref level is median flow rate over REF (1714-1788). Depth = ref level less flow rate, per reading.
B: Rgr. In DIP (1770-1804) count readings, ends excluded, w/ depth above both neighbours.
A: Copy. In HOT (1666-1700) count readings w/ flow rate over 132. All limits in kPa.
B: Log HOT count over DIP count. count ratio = 3.4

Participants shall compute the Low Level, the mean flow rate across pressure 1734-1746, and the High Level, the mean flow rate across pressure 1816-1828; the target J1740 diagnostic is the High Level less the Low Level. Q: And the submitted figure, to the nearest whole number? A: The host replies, -34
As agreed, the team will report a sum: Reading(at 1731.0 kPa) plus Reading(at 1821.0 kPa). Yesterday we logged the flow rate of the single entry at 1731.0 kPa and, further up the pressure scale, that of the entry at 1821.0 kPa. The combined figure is 292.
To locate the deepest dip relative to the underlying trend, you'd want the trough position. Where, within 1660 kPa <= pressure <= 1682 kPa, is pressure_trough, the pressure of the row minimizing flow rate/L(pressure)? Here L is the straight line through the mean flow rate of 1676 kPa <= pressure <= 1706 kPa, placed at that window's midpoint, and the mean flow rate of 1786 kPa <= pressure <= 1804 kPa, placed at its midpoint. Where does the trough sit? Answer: 1661.0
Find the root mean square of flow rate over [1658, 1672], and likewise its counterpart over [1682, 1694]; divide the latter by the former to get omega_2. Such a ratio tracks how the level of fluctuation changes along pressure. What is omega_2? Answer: 1.12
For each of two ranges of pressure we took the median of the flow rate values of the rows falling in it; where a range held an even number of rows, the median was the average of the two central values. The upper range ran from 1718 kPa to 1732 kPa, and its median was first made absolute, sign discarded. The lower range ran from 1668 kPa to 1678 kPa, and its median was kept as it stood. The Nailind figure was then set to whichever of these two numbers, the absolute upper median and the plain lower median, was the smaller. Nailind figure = 146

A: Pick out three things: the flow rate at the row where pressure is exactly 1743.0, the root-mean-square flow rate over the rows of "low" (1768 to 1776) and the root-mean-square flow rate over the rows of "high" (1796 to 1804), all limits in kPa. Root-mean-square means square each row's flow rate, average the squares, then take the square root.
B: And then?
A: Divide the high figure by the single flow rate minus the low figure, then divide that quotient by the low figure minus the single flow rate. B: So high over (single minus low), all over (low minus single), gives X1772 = -0.3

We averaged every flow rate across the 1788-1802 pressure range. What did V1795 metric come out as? 123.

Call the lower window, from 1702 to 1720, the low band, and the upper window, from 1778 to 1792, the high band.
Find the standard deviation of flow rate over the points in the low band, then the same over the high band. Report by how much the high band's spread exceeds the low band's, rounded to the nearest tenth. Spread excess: -2.1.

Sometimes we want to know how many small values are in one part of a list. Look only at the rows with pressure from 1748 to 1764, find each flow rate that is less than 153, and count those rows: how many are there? 8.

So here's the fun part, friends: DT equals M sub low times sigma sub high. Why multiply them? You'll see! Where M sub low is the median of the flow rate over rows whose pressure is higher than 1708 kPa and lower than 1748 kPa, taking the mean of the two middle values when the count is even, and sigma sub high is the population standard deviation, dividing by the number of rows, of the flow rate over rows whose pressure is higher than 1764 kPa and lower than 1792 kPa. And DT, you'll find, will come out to 839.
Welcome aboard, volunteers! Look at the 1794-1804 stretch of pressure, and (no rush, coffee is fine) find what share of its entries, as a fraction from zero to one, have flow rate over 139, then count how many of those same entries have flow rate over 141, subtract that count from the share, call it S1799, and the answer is 0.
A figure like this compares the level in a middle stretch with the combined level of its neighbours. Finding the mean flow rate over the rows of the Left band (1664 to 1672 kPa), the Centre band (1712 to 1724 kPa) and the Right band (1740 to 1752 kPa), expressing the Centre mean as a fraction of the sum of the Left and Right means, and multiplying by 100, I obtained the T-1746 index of 60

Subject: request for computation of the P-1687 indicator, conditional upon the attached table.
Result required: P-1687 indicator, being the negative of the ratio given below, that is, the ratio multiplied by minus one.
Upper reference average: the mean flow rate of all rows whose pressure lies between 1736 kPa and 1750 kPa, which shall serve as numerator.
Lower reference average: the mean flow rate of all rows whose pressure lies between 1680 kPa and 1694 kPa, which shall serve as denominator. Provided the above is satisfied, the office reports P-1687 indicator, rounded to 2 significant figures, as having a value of -0.97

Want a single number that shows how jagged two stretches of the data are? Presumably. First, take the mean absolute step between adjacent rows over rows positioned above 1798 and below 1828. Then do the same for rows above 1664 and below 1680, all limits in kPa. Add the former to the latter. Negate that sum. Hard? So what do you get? -8.6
